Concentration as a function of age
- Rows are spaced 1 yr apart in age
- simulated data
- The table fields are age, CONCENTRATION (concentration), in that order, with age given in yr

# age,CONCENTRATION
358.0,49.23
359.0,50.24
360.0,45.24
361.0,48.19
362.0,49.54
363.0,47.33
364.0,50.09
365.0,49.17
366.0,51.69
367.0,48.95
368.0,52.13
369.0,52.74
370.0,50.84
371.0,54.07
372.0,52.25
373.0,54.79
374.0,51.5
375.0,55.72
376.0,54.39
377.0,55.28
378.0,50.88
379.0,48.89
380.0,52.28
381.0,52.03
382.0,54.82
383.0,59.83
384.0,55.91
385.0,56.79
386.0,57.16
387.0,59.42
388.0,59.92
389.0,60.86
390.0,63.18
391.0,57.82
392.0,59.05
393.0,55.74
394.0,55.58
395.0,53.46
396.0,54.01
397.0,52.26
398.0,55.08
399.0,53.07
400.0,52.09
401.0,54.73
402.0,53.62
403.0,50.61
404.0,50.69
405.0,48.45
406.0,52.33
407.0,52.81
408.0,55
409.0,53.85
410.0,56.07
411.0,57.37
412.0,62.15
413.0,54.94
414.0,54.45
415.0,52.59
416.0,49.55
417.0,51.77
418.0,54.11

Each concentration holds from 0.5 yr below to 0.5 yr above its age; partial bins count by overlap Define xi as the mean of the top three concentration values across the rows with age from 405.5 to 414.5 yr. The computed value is 58.5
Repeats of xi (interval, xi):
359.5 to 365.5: 49.6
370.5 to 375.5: 54.9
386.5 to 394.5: 61.3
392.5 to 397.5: 55.1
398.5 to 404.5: 53.8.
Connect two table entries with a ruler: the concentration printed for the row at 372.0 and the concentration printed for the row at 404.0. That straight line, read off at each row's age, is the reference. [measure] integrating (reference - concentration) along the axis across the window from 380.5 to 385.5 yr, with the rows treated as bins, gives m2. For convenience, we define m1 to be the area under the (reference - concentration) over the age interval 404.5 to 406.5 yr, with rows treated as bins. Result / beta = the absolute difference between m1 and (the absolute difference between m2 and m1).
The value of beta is 21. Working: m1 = 0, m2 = -21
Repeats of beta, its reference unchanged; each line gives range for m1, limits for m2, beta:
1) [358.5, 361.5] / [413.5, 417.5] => 8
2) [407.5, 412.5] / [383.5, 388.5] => 34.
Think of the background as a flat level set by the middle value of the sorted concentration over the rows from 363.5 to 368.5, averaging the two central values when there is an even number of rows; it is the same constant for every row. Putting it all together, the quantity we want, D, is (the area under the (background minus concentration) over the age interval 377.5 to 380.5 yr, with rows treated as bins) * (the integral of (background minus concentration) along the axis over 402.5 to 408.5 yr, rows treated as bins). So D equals 17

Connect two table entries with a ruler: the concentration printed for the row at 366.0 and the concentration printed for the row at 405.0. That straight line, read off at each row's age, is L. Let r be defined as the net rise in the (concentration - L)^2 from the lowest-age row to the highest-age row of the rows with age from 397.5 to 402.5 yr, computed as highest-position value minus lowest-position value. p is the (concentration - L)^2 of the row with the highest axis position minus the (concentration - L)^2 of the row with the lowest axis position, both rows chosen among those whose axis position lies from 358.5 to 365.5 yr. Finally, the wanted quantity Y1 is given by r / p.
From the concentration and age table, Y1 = -4.7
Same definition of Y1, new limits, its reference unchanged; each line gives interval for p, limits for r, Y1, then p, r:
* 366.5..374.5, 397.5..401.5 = 0.2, -7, -1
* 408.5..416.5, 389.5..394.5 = 5.0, -29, -143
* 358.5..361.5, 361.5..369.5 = -0.4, 11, -4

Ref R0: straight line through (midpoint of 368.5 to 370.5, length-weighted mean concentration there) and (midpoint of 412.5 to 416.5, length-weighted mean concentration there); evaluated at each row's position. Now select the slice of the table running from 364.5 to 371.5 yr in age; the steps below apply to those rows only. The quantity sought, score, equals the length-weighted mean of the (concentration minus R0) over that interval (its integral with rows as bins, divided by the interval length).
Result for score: 0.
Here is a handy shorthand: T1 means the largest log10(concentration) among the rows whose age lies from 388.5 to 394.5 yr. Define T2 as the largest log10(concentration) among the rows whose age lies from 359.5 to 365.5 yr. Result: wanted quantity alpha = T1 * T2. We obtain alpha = 3.06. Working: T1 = 1.80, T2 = 1.700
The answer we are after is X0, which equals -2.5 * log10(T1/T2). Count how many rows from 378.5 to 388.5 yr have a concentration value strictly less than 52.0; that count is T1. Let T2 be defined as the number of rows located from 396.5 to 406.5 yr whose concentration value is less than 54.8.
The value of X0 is 2.4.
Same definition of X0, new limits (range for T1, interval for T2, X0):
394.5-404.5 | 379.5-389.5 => 0.0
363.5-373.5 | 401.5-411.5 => 0.4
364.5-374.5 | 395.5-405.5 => 0.6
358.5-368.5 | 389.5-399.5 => -0.9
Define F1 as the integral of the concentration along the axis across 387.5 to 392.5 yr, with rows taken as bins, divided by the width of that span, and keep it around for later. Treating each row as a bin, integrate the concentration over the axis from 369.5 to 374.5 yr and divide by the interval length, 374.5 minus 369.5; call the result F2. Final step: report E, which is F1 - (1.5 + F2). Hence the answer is 6.0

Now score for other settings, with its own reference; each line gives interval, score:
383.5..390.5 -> 7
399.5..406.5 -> -1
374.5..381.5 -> 1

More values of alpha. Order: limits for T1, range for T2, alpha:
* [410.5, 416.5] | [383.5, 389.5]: 3.20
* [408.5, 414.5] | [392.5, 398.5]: 3.13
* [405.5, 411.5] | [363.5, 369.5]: 3.03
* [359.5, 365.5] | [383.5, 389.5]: 3.03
